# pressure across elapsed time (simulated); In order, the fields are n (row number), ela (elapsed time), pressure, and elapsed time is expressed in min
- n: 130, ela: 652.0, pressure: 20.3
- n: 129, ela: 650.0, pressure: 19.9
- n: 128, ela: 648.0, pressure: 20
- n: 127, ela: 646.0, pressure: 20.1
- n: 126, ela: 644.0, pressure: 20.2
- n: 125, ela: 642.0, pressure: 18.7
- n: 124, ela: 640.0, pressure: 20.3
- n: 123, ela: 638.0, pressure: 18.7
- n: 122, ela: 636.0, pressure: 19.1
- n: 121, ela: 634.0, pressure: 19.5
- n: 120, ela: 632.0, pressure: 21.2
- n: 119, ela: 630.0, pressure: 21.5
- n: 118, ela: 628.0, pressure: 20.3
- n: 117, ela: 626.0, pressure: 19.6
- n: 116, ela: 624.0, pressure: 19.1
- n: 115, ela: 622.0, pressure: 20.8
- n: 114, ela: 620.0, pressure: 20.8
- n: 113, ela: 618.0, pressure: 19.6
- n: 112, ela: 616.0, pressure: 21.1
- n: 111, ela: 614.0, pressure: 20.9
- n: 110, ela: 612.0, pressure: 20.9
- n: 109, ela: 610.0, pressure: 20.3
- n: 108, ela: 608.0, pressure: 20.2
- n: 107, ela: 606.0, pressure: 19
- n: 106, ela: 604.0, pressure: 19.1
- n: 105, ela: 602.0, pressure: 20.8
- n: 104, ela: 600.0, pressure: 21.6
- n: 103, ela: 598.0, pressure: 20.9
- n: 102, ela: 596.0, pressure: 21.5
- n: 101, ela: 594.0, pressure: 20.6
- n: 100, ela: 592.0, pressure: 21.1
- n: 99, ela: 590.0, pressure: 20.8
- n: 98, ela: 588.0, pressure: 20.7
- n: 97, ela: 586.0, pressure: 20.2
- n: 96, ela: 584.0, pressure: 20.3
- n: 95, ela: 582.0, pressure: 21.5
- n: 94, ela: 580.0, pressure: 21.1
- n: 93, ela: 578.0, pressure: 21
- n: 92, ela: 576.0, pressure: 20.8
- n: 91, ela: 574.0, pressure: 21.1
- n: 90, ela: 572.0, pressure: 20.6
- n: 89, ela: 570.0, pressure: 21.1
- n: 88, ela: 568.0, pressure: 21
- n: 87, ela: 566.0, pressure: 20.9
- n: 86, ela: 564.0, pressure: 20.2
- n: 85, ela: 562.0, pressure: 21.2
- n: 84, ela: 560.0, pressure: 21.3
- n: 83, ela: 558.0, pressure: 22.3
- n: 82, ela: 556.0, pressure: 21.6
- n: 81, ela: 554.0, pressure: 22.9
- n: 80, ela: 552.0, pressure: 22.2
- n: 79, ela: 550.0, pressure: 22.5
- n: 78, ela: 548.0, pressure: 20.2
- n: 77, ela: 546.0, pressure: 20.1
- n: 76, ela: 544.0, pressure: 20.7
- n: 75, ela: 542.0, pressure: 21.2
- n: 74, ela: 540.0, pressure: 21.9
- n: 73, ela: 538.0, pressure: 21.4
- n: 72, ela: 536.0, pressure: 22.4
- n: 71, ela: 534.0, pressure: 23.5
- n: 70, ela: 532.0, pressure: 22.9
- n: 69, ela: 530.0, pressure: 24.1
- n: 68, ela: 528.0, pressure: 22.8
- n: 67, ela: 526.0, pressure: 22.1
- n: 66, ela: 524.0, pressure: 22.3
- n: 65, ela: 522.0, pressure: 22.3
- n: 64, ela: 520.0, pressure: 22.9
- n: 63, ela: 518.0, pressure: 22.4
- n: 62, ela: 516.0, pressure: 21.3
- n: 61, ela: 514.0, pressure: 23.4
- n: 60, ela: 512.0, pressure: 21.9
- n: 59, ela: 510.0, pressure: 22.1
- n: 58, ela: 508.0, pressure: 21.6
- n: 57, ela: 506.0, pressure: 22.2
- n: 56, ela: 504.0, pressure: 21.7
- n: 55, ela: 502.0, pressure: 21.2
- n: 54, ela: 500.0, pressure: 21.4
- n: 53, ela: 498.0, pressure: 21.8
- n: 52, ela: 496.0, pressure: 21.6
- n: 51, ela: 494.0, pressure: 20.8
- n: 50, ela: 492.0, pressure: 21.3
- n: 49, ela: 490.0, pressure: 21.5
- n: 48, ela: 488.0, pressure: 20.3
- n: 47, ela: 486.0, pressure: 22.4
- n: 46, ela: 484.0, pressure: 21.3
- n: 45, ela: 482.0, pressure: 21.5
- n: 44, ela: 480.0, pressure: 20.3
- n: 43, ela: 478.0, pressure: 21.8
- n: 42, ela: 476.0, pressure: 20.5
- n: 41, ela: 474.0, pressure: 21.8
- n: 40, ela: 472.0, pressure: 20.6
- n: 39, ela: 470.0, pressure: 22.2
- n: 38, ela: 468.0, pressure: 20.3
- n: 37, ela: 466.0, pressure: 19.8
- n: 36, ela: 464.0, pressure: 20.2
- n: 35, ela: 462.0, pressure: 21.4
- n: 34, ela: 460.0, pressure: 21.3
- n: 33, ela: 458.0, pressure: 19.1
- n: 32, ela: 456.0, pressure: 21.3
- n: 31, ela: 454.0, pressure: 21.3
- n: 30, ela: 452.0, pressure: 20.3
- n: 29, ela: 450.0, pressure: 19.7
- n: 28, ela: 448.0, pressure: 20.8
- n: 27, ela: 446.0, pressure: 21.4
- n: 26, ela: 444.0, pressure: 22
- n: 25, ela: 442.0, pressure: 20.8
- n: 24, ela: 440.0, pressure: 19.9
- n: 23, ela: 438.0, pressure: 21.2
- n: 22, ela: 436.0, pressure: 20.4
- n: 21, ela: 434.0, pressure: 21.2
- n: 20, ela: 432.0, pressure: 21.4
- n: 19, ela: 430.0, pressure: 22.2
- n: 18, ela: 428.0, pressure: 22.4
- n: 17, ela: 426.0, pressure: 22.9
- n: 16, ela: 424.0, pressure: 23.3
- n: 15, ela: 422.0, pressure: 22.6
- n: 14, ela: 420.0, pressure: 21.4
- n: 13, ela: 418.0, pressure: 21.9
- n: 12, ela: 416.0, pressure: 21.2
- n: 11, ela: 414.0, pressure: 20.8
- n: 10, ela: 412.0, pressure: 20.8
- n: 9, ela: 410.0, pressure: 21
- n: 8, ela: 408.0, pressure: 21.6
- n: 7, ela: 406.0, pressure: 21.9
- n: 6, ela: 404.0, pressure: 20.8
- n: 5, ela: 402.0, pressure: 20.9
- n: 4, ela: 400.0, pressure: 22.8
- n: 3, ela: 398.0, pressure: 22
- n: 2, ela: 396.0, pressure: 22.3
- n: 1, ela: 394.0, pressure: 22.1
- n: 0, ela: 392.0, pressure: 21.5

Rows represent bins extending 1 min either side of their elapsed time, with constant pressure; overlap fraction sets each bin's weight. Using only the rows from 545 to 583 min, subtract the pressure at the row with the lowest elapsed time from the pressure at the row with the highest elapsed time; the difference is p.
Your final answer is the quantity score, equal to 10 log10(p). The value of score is 1.5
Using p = 1.40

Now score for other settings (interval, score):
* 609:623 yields -3.0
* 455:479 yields -3.0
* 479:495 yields -3.0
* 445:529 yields 1.5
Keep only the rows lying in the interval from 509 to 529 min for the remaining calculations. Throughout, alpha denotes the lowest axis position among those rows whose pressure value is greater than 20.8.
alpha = 510.0 min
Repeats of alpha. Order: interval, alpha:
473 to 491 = 474.0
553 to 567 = 554.0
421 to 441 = 422.0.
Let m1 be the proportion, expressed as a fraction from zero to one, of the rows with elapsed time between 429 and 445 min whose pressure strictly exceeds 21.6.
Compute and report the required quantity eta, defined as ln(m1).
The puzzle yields -1.4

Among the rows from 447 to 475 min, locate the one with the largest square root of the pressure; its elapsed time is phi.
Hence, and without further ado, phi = 470.0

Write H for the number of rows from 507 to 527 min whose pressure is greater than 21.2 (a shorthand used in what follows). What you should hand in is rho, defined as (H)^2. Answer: 100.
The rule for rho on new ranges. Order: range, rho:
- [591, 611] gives 4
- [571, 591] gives 1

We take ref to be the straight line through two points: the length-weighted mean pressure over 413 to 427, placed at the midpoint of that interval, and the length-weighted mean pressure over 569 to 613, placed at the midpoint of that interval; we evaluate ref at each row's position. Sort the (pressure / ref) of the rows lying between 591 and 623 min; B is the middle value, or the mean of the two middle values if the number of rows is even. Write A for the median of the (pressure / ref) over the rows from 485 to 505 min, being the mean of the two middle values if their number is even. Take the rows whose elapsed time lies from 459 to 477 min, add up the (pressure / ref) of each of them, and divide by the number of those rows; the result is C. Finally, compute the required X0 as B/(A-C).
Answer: 29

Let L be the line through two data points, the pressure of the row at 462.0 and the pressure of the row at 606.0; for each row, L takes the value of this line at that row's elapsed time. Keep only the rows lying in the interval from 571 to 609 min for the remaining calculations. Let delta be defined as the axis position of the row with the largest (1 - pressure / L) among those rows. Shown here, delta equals 606.0 min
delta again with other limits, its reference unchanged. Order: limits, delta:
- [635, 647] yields 638.0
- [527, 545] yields 544.0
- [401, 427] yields 404.0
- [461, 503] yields 466.0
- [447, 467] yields 458.0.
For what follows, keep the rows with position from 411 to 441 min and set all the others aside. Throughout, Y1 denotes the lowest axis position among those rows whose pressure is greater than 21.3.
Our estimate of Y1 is 418.0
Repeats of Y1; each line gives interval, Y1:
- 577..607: 582.0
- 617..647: 630.0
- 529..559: 530.0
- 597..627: 600.0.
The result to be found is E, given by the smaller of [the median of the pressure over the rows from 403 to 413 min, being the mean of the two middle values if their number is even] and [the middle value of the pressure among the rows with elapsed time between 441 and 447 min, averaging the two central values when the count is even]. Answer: 21.00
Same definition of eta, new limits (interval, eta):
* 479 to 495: -2.1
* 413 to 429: -0.5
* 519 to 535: 0.0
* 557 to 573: -2.1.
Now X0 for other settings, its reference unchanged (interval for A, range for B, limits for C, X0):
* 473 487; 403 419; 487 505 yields 200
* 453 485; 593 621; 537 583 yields -28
